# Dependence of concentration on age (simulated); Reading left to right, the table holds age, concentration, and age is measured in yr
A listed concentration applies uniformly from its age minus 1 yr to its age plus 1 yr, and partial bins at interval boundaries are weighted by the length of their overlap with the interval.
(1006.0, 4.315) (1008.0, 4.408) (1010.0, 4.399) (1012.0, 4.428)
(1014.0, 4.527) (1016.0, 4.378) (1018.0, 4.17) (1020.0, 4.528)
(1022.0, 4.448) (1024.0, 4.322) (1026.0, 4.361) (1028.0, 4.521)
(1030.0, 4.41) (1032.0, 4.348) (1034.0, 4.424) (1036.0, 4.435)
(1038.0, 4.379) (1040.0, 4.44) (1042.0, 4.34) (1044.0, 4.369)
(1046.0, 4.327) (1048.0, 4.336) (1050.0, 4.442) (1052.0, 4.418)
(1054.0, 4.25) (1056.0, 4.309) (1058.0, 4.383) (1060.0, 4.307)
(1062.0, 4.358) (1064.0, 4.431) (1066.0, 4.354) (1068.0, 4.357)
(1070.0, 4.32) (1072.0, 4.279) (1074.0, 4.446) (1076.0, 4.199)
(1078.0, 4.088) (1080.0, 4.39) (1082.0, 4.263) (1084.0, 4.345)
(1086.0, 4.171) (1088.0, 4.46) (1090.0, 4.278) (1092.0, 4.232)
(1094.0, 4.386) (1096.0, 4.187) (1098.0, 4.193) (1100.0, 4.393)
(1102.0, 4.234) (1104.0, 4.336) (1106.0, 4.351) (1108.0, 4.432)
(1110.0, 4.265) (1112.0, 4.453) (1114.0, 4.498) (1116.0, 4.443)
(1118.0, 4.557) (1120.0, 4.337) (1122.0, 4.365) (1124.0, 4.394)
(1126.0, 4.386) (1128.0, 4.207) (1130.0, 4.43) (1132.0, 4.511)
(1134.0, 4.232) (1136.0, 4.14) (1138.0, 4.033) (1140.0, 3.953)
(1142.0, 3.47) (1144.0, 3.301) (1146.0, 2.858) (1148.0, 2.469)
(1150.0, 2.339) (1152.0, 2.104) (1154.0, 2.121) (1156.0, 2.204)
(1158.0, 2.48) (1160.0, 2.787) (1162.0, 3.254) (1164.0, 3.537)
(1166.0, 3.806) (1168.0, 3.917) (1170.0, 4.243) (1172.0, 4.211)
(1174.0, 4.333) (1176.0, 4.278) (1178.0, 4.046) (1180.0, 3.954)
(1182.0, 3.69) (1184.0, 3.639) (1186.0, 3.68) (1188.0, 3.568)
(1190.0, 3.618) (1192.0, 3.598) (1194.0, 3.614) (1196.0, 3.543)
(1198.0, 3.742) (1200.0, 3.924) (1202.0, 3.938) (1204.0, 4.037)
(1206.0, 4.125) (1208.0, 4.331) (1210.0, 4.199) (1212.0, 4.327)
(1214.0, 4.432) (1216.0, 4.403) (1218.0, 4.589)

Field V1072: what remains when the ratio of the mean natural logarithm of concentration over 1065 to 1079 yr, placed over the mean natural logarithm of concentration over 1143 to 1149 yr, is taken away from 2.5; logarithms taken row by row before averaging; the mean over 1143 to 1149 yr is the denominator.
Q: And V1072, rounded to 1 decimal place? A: 1.1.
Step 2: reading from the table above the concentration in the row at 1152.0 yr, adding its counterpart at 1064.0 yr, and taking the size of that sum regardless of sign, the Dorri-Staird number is 6.5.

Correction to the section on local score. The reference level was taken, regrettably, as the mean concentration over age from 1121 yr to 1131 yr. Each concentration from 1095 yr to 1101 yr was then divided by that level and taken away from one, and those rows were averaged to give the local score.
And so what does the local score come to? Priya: 0.023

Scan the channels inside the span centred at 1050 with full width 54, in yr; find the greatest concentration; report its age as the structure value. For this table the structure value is 1028.0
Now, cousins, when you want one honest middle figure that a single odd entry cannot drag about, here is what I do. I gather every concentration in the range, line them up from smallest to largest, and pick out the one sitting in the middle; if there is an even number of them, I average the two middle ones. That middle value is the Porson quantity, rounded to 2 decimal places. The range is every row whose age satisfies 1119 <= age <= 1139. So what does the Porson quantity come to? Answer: 4.35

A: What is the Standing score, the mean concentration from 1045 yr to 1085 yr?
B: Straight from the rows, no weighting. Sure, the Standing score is 4.3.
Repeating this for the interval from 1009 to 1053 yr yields 4.4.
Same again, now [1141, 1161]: 2.6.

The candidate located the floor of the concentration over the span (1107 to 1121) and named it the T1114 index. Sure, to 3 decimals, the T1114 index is 4.265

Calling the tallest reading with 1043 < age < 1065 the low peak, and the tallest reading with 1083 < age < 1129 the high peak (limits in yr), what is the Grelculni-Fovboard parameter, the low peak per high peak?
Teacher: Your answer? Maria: 0.97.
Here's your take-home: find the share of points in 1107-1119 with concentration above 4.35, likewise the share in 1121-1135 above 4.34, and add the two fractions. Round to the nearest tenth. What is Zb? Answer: 1.5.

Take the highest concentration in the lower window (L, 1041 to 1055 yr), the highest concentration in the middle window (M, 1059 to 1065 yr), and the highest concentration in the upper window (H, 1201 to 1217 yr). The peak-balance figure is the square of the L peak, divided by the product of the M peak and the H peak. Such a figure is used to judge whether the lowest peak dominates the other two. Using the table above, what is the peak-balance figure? 1.00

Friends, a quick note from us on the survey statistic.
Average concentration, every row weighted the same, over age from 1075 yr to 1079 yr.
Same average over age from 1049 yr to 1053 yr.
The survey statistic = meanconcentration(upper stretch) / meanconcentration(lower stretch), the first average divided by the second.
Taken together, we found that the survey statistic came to 0.94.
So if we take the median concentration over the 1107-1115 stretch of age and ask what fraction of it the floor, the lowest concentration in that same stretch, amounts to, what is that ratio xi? 0.960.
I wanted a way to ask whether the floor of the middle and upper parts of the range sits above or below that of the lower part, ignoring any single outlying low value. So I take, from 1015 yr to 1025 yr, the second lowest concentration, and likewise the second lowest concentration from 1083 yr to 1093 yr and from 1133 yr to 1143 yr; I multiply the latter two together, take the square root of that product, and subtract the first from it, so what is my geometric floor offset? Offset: -0.23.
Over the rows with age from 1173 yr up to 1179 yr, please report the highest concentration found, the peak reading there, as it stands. 4.333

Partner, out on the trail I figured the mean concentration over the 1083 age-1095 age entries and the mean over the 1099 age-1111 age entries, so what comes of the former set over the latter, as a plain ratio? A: 1.0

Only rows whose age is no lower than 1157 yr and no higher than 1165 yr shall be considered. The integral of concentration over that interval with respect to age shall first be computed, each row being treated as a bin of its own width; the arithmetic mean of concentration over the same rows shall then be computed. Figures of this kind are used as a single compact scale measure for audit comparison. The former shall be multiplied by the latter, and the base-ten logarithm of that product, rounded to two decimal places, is 1.86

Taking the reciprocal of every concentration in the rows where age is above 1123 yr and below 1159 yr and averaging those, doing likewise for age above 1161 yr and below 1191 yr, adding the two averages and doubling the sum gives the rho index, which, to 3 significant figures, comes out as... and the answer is 1.16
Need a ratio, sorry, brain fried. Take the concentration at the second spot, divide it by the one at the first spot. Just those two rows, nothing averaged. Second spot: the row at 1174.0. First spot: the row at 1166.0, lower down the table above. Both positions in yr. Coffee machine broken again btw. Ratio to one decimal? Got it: 1.1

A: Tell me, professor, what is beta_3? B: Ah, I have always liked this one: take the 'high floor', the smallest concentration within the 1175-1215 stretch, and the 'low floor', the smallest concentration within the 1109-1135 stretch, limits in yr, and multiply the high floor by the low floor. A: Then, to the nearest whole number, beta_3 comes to 15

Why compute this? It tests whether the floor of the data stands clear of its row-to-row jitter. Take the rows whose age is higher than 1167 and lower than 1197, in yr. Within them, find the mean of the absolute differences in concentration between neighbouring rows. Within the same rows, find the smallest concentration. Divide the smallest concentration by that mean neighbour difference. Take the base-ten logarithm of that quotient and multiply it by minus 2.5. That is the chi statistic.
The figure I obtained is -3.8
